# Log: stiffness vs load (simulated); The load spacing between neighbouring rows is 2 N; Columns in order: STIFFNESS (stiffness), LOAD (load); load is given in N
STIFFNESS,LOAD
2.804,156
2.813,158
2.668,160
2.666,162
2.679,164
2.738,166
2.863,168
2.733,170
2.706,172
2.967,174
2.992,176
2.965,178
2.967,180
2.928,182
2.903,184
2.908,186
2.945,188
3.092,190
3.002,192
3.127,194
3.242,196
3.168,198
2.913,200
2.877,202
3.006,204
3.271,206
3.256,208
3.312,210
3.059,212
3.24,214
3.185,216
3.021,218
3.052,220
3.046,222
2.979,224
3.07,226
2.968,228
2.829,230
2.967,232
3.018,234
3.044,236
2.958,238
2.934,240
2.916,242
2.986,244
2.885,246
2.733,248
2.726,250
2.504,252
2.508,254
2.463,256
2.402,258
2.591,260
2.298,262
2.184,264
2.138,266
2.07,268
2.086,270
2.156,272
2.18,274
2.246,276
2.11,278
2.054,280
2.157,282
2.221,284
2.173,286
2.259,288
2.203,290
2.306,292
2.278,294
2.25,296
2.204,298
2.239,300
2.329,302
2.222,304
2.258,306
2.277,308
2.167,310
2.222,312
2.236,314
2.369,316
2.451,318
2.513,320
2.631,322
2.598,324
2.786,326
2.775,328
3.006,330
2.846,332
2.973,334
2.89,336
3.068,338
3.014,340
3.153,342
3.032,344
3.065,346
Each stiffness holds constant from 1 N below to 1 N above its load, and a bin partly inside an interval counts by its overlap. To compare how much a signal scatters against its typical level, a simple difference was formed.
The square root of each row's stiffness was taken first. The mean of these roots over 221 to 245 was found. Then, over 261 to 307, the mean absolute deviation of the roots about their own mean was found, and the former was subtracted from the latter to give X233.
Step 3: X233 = -1.704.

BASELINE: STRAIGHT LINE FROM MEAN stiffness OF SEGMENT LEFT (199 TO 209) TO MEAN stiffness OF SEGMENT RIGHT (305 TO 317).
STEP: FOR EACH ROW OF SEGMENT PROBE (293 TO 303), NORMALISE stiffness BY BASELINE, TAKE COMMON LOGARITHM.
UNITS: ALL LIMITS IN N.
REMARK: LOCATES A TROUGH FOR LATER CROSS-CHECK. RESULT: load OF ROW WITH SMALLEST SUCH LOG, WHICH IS 298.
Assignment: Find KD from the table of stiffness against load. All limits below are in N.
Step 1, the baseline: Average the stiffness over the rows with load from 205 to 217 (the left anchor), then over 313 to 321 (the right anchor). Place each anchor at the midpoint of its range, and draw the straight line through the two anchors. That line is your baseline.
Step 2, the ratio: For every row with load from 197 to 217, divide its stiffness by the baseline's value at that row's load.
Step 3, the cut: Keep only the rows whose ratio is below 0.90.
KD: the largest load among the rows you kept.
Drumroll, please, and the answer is 202 N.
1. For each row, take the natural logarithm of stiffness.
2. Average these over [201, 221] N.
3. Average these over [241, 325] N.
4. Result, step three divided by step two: 0.75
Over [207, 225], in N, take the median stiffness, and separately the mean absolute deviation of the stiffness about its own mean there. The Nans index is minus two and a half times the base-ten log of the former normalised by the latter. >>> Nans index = -3.6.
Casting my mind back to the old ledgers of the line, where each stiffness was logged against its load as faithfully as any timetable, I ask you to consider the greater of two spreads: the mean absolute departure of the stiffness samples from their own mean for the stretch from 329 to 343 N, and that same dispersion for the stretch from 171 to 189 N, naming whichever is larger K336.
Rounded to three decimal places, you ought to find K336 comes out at 0.077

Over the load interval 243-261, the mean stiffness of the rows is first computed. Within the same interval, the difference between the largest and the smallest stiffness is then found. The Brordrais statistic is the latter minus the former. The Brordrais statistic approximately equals -2.06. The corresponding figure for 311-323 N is -1.99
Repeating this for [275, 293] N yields -1.94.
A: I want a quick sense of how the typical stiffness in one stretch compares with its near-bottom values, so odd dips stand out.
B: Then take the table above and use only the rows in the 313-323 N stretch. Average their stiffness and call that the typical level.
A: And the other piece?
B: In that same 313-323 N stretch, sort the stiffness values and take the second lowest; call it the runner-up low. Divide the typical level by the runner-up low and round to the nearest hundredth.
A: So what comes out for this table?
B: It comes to 1.03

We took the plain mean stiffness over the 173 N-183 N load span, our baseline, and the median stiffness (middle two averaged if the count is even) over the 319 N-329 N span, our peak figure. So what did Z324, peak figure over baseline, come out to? 0.9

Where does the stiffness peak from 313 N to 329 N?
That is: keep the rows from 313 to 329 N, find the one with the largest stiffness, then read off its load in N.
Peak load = 326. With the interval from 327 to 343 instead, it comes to 342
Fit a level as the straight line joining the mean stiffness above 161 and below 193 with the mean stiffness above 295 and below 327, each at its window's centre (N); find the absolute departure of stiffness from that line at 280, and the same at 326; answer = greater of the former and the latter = 0.48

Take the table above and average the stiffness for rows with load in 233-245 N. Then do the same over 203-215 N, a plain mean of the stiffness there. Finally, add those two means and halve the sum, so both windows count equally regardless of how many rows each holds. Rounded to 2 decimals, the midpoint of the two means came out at 3.08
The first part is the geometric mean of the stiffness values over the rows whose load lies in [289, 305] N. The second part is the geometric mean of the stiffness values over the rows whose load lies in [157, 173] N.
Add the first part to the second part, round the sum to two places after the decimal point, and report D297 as 4.99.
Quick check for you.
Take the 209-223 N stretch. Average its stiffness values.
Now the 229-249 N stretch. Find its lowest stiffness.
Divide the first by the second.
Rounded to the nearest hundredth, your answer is 1.15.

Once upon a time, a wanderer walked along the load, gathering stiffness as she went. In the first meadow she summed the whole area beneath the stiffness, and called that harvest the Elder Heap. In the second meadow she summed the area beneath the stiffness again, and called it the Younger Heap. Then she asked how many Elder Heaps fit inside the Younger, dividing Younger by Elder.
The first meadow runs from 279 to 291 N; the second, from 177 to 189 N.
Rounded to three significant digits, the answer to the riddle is 1.35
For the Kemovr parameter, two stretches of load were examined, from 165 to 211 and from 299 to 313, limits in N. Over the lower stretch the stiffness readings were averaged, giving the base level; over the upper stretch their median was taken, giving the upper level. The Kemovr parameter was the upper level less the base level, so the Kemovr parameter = -0.76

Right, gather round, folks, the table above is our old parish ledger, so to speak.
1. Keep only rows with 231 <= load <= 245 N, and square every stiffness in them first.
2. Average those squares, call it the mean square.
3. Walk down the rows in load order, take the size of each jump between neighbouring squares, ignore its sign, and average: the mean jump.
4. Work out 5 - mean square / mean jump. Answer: -27.4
